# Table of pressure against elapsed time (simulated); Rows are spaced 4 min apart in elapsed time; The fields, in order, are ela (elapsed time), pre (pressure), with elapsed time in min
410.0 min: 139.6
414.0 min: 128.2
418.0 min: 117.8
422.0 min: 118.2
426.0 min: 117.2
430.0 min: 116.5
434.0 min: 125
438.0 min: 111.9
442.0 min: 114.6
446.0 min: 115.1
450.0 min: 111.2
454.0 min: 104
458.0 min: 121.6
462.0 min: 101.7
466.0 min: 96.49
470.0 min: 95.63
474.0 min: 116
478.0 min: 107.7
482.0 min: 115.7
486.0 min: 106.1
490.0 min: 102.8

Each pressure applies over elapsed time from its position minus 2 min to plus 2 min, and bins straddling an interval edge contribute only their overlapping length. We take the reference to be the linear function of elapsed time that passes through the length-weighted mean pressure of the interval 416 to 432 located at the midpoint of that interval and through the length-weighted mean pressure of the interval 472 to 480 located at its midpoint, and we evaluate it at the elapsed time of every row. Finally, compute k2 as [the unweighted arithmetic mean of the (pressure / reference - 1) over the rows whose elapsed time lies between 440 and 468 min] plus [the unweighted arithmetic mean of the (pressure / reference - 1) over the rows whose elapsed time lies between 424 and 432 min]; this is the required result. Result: -0.045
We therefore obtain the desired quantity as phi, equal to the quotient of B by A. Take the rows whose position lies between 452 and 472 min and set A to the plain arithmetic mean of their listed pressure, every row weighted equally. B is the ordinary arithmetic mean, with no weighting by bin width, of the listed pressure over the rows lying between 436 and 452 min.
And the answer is 1.09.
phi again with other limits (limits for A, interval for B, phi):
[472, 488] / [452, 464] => 0.98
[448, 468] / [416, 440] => 1.10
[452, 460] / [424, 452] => 1.03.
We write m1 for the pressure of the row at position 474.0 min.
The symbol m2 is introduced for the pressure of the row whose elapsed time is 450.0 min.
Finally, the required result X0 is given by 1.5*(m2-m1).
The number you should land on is -7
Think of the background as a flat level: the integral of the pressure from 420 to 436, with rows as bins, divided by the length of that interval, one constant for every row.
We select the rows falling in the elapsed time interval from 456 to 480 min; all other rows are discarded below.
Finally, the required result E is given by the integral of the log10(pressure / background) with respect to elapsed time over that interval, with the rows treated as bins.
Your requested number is -1.2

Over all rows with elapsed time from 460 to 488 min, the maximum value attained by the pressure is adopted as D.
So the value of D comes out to 116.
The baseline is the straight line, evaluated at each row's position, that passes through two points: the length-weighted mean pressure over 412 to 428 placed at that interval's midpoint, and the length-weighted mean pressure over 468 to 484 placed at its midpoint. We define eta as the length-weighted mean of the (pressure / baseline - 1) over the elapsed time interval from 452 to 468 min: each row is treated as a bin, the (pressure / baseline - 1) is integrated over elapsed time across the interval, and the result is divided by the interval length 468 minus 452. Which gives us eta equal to -0.055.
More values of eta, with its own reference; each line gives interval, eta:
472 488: 0.032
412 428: 0.000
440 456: -0.029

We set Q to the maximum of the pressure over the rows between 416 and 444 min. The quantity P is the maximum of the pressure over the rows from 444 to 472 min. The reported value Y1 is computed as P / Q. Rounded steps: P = 121.6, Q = 125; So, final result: 0.97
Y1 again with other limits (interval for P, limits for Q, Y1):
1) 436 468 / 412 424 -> 0.95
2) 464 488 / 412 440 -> 0.90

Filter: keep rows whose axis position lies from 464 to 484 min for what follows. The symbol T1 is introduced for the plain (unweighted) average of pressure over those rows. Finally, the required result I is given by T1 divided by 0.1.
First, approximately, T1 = 106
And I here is 1063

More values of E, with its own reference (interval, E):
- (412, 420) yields 0.1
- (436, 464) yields -0.8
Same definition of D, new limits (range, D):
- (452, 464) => 121.6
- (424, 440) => 125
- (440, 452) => 115.1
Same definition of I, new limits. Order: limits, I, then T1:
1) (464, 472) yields 961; 96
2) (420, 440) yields 1178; 118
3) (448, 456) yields 1076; 108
